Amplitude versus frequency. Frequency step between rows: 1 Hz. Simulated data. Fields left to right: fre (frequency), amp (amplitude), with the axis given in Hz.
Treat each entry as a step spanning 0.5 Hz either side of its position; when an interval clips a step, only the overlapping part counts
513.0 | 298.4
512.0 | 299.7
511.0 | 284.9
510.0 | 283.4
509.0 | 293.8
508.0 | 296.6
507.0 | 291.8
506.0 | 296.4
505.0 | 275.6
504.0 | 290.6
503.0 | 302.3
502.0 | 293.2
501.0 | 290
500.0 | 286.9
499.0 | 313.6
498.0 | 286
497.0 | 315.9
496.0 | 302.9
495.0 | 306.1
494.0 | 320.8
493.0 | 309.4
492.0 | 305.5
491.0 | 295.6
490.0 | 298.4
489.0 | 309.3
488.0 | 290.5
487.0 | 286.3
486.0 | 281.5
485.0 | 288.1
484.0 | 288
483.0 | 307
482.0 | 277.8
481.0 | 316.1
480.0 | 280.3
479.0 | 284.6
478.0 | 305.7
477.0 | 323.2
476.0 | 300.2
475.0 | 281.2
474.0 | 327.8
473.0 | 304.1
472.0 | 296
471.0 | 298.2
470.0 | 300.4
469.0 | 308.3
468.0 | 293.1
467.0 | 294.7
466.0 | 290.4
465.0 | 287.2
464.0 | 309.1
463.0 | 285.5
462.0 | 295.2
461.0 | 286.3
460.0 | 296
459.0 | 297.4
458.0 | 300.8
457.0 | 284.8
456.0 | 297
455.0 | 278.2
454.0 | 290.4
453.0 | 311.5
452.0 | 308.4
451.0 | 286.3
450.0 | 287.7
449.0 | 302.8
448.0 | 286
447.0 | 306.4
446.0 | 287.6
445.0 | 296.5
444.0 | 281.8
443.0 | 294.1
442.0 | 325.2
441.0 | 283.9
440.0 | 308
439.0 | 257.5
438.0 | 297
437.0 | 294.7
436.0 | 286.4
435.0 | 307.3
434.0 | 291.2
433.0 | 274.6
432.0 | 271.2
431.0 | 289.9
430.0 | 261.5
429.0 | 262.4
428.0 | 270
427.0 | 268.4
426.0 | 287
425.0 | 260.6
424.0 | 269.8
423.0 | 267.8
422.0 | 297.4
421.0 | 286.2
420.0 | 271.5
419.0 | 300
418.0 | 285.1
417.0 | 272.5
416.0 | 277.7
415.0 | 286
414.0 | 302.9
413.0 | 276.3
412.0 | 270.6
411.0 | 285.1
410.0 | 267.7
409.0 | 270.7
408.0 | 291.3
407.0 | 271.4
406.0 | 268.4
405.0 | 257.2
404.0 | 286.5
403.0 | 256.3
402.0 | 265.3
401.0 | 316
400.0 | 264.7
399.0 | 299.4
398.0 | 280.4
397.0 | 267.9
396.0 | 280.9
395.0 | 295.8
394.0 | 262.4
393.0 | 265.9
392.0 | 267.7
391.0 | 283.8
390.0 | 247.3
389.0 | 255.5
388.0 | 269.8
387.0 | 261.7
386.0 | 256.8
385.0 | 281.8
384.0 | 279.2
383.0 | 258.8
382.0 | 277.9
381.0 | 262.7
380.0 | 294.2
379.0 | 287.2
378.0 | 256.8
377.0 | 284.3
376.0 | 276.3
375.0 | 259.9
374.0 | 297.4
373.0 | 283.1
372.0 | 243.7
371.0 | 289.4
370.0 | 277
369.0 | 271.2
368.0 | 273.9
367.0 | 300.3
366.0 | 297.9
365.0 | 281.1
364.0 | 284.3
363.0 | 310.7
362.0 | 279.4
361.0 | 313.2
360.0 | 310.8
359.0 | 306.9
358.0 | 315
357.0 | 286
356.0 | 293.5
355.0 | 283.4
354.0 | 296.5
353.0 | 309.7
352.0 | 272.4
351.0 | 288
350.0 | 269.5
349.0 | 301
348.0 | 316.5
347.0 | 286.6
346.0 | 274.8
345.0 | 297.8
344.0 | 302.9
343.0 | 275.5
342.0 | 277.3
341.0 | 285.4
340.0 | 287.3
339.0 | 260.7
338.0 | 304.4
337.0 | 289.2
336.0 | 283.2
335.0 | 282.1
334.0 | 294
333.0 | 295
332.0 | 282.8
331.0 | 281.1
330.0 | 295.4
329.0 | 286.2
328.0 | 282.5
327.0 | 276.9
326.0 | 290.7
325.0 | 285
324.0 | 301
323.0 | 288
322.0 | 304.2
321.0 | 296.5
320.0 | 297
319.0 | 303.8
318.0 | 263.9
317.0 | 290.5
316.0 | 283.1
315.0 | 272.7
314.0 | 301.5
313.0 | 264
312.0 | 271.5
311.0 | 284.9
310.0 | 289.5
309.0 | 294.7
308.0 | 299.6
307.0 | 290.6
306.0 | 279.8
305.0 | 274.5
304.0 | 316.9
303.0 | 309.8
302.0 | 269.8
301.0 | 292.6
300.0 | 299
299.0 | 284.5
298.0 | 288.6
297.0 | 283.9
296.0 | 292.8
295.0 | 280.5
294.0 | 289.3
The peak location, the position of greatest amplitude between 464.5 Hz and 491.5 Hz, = 474.0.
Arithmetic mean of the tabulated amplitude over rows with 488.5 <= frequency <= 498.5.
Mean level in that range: 305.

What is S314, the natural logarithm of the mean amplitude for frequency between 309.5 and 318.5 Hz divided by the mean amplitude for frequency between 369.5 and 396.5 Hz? 0.03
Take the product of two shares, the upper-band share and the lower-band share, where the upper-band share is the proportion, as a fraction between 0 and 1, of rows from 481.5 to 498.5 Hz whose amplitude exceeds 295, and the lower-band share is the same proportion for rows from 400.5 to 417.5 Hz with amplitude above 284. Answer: 0.21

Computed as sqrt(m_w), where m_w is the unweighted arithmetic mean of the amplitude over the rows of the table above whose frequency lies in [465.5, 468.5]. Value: 17.1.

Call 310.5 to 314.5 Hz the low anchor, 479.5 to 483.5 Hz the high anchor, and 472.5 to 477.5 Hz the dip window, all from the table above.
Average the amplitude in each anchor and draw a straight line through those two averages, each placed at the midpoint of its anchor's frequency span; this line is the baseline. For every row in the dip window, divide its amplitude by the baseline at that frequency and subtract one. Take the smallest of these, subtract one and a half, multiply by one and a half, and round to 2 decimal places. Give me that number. -2.32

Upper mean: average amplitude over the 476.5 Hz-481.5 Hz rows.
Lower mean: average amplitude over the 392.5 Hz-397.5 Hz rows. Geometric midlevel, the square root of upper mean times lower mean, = 288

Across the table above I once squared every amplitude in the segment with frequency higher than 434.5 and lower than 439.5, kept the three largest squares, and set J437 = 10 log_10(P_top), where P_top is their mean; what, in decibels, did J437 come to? 49.5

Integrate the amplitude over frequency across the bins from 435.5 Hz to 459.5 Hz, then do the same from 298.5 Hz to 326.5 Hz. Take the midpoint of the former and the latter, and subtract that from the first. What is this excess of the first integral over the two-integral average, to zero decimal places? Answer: -525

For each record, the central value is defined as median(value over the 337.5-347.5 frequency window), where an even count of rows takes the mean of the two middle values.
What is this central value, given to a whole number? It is 286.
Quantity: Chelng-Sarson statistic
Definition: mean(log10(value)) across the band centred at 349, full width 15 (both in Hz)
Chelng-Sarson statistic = 2.46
